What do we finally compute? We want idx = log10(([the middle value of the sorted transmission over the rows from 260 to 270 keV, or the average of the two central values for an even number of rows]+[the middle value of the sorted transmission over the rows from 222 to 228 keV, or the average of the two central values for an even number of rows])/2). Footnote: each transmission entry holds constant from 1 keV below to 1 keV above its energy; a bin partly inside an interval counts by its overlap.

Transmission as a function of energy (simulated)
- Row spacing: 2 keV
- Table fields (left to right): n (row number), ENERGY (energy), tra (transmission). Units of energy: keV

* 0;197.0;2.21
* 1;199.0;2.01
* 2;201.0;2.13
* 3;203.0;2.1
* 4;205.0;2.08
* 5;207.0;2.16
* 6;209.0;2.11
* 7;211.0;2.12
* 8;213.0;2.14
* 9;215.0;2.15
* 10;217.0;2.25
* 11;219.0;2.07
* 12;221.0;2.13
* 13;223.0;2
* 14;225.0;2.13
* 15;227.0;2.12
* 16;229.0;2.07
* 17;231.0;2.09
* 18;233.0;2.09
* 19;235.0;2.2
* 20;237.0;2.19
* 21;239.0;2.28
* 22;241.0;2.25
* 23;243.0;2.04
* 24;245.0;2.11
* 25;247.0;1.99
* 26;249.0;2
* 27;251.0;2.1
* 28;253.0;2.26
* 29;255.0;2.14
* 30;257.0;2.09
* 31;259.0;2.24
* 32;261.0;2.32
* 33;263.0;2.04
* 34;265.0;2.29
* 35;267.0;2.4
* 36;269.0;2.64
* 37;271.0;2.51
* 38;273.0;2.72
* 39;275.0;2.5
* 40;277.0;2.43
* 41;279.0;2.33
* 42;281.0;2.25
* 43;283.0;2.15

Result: 0.3464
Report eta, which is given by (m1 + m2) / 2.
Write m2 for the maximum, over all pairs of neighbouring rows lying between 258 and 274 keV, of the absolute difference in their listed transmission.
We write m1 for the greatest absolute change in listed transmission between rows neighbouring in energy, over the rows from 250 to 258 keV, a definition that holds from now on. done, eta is 0.22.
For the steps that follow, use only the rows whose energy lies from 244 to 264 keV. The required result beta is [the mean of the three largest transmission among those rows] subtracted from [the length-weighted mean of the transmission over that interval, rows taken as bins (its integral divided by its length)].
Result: -0.144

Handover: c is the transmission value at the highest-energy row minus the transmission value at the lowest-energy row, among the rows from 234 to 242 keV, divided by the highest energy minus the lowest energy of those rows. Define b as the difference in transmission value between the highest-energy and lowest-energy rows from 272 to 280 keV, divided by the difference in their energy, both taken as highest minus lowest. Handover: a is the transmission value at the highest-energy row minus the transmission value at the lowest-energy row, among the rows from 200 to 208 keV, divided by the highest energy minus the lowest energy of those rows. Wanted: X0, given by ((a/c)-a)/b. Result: -9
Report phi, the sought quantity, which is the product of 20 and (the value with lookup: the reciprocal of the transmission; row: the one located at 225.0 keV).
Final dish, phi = 9.39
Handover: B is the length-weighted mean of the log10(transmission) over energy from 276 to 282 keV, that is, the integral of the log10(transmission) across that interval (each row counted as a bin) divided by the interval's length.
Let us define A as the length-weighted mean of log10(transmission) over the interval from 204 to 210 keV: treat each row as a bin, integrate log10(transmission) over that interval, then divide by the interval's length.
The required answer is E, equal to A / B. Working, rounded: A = 0.326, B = 0.37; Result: 0.88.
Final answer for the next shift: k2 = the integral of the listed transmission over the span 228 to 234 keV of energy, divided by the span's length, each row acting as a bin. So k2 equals 2.08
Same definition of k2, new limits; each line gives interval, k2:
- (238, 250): 2.11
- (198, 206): 2.08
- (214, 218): 2.20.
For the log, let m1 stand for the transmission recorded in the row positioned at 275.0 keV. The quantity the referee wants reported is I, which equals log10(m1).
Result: 0.398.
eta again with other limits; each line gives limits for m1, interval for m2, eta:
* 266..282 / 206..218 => 0.17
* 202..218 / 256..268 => 0.19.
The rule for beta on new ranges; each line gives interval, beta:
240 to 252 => -0.072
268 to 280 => -0.102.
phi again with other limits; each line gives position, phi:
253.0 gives 8.85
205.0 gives 9.62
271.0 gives 7.97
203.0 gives 9.52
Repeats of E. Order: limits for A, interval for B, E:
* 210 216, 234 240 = 0.95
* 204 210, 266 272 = 0.81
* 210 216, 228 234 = 1.03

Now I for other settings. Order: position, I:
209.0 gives 0.324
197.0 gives 0.344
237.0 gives 0.340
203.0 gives 0.322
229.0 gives 0.316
